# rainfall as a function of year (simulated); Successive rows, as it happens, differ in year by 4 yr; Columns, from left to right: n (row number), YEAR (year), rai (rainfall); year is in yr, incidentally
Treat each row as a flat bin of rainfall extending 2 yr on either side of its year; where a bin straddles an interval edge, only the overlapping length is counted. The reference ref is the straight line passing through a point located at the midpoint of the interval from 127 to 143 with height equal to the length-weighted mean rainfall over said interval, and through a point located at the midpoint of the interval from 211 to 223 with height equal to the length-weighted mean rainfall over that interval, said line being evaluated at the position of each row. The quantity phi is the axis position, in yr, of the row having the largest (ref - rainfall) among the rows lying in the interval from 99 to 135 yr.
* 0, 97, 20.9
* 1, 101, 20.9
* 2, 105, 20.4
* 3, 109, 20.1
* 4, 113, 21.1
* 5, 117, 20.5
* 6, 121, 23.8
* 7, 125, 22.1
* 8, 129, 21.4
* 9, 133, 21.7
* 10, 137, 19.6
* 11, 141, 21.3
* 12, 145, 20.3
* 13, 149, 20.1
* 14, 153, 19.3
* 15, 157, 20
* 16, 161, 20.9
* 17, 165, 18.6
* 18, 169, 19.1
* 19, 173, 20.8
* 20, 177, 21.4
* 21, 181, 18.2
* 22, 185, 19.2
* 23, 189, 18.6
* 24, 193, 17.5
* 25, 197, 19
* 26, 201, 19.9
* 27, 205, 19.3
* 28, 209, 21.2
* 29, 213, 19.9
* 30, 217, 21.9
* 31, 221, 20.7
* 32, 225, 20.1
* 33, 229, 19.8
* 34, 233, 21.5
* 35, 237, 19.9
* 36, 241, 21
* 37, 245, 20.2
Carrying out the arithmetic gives 109 yr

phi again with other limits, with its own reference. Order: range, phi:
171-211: 193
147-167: 165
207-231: 229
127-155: 153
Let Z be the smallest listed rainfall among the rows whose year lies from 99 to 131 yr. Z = 20.1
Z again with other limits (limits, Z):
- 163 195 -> 17.5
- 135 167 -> 18.6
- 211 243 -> 19.8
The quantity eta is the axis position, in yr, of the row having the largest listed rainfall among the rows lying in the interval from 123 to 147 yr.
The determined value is 125 yr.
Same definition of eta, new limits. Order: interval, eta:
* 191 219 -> 217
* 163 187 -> 177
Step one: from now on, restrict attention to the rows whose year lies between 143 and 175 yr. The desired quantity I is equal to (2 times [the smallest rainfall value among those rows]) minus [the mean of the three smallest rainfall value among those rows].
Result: 18.2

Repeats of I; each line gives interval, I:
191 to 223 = 16.4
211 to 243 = 19.7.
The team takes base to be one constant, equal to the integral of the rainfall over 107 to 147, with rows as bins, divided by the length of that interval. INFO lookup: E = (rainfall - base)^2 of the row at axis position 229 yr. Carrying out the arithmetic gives 1.93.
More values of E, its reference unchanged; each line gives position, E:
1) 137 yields 2.53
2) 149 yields 1.19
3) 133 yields 0.26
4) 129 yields 0.04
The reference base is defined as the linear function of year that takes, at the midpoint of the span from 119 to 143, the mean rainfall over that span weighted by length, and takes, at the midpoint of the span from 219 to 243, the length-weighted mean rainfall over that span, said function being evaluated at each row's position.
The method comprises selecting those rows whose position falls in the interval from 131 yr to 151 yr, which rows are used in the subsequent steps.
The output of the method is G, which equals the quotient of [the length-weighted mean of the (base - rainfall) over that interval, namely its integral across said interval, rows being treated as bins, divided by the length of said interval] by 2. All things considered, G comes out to 0.47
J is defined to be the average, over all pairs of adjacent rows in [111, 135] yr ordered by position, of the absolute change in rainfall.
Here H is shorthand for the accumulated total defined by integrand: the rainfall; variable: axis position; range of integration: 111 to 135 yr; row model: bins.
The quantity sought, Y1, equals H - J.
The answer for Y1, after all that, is 521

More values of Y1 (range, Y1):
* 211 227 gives 329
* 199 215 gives 320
